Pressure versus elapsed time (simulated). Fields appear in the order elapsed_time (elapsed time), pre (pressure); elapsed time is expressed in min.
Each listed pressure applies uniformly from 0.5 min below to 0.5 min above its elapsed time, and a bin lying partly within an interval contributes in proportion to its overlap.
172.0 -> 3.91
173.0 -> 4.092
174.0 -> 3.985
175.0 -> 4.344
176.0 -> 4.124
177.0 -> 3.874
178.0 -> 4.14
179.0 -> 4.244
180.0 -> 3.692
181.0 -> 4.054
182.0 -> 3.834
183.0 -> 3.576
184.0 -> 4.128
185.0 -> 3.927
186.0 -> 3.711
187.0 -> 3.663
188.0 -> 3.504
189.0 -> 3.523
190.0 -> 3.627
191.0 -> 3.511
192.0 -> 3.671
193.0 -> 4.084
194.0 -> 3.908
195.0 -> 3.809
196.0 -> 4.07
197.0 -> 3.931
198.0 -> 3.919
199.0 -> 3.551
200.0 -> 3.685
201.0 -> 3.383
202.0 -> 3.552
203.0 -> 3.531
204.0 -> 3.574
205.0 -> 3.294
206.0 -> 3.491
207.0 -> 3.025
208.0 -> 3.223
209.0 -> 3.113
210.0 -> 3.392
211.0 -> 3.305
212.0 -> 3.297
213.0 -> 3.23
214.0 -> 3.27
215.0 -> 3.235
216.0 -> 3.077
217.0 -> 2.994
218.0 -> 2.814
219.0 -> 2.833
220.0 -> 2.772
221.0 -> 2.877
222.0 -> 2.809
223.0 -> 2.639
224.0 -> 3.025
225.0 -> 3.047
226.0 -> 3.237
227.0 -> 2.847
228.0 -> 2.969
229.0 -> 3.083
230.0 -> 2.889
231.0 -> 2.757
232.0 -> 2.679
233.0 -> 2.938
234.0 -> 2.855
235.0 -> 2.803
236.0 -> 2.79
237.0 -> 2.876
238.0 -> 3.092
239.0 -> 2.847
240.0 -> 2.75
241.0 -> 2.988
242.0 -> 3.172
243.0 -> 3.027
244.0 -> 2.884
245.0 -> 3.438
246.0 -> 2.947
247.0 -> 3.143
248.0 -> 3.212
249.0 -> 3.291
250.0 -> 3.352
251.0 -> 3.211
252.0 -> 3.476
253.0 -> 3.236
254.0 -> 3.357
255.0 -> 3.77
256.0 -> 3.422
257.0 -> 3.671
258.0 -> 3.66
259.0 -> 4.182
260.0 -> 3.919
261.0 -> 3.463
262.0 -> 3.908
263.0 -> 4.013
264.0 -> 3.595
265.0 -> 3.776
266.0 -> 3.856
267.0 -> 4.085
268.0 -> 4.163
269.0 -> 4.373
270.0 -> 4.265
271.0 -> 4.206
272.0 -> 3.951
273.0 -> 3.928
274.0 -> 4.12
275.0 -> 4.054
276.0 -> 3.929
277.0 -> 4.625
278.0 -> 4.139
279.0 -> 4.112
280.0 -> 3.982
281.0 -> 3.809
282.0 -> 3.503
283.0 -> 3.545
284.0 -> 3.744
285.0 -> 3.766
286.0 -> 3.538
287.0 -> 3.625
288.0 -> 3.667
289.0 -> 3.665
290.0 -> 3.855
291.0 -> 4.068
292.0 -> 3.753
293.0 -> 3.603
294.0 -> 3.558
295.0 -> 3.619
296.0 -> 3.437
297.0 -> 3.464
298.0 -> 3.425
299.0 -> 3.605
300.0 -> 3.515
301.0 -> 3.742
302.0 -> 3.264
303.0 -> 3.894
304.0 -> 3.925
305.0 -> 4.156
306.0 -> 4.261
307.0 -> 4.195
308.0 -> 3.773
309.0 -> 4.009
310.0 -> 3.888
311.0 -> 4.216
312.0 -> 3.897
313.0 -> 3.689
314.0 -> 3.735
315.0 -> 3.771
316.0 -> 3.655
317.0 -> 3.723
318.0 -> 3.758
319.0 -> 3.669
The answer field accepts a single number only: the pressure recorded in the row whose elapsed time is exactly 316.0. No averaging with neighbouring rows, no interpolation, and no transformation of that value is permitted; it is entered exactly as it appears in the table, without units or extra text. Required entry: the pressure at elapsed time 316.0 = 3.655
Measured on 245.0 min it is 3.438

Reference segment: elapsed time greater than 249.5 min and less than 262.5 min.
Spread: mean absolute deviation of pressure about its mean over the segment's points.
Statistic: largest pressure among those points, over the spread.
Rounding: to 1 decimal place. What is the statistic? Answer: 17.1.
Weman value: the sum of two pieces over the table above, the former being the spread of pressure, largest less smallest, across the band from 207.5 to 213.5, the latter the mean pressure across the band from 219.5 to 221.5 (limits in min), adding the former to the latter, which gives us 3.1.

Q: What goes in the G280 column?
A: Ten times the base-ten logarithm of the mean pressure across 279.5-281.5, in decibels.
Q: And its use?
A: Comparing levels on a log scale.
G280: 5.91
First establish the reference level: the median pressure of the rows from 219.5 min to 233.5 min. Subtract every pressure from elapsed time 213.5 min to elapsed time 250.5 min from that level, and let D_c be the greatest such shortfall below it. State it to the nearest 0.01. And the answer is 0.24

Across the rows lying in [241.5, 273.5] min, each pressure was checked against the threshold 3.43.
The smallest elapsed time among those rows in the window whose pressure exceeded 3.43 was 245.0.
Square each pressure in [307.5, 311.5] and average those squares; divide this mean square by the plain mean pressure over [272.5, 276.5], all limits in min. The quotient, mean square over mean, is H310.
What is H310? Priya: 3.9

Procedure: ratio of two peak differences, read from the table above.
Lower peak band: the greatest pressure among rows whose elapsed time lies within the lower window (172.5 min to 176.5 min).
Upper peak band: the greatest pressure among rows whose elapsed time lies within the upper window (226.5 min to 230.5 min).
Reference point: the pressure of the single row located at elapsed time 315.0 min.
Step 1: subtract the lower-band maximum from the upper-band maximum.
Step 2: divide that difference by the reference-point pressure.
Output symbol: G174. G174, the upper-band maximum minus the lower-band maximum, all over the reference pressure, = -0.33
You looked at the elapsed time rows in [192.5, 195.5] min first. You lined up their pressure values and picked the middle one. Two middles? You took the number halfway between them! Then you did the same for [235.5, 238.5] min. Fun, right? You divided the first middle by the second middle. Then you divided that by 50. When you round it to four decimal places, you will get 0.0272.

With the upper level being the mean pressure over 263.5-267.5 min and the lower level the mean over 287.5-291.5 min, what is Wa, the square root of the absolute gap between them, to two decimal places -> 0.12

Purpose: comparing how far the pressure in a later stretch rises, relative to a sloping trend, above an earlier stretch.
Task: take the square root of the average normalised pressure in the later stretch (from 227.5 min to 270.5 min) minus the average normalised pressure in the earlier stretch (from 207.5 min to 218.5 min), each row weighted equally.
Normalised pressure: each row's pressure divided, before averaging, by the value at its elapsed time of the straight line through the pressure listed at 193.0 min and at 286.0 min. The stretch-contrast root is 0.31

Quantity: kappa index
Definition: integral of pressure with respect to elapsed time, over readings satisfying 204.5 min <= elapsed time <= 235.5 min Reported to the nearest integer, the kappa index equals 94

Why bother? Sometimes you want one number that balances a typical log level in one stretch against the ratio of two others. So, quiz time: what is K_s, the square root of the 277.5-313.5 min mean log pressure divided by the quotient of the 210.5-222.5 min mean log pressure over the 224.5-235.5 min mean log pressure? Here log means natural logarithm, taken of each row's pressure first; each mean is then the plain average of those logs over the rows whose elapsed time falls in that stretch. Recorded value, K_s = 1.13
